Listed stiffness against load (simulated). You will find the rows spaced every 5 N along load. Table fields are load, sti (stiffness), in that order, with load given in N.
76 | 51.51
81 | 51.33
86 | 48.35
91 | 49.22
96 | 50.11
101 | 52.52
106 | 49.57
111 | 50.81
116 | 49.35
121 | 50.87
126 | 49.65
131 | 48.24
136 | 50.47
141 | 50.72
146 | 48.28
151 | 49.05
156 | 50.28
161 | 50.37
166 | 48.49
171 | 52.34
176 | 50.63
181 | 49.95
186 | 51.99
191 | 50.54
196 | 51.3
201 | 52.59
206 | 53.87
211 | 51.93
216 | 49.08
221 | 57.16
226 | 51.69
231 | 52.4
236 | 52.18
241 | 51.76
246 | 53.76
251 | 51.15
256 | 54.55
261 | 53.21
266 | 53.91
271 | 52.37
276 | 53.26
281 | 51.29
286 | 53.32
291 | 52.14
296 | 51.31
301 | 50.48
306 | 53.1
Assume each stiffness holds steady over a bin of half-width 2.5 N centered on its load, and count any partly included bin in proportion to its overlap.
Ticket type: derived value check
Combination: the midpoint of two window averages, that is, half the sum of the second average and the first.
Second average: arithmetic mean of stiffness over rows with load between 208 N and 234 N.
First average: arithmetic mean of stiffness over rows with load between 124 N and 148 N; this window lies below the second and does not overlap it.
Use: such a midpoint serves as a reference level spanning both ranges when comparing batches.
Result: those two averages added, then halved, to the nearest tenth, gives 51.0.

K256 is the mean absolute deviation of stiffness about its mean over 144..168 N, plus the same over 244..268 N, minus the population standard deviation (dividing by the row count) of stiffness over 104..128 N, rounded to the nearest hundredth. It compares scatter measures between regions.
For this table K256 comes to 1.08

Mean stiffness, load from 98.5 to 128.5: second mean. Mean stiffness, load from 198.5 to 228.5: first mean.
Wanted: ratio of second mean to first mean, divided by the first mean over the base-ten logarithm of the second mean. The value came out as 0.0309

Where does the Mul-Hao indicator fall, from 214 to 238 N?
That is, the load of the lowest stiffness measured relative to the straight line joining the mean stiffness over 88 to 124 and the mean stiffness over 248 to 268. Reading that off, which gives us 216 N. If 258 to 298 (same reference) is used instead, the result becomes 296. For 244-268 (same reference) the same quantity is 251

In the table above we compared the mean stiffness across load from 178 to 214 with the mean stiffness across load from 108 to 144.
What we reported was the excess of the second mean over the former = -1.7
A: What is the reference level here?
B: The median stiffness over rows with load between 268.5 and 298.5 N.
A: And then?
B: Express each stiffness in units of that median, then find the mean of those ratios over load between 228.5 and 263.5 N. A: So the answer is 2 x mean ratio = 2.02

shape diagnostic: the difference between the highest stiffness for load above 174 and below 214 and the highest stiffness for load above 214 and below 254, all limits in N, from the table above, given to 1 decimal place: -3.3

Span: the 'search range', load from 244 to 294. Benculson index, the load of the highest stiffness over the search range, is 256 N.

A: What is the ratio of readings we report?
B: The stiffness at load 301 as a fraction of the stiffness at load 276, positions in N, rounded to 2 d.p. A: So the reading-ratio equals 0.95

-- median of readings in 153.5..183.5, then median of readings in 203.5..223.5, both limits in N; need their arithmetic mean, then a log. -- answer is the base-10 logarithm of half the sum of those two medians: 1.71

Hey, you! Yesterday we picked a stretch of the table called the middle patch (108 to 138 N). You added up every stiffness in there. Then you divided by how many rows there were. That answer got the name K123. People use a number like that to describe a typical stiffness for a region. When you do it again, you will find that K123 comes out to 49.9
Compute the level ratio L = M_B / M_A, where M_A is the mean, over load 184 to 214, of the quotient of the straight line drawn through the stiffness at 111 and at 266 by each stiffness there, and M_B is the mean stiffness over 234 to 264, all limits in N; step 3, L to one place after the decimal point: 52.2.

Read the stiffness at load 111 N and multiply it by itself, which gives 2582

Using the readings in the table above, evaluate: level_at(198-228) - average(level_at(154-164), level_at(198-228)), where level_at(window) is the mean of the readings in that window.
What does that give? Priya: 1.2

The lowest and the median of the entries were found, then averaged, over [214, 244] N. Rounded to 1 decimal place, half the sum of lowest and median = 50.5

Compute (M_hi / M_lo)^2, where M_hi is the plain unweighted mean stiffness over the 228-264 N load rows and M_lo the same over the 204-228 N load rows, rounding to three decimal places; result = 0.999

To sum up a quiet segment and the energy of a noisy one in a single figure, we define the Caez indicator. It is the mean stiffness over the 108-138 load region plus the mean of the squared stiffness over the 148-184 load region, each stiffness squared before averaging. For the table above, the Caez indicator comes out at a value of 2567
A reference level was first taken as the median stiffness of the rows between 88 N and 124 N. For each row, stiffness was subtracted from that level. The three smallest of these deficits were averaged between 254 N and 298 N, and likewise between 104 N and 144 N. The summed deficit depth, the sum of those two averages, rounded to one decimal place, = -4.5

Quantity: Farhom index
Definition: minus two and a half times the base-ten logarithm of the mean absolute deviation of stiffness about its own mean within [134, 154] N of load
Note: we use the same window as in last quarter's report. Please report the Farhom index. 0.0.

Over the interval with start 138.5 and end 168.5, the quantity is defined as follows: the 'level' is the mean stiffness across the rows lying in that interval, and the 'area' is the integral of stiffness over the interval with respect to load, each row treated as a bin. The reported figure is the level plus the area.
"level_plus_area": 1535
